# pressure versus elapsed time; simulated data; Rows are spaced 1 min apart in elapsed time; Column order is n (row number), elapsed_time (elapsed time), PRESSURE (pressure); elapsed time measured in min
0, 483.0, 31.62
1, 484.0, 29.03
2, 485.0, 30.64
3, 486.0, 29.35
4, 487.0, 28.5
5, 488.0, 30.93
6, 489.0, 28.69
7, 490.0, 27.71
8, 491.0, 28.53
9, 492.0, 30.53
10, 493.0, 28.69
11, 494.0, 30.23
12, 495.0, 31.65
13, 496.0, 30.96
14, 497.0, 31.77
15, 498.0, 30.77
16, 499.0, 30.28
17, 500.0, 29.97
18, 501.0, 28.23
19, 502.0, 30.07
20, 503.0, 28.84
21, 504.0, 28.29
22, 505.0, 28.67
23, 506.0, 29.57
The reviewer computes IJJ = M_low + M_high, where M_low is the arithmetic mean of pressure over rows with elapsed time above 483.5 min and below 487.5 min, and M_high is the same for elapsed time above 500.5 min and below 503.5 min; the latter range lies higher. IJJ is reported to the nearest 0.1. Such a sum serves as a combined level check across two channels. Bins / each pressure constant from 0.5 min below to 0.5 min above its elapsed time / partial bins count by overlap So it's 58.4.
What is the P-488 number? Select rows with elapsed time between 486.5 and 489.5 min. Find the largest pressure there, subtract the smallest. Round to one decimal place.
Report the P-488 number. 2.4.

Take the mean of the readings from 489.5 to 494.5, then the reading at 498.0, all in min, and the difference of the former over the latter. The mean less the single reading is -1.6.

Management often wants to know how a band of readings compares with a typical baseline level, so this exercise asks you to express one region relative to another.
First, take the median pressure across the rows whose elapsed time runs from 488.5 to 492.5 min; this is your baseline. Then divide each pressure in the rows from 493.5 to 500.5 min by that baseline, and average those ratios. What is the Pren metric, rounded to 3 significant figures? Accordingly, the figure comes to 1.08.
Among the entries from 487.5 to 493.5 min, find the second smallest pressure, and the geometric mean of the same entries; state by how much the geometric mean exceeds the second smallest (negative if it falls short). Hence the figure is 0.63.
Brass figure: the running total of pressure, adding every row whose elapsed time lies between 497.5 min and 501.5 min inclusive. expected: 119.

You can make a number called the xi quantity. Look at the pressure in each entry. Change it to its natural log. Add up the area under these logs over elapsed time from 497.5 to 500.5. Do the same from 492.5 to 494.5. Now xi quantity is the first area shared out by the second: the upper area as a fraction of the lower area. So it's 1.51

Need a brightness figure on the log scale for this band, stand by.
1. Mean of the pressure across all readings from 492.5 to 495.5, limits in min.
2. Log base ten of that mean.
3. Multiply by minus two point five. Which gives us -3.700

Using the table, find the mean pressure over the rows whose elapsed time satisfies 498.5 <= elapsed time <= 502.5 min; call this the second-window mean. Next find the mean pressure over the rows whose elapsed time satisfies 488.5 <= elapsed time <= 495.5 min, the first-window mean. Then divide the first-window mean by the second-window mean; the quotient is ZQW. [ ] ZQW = 0.99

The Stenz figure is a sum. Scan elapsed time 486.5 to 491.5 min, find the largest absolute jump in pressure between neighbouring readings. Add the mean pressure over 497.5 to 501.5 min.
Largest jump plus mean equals 32.2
